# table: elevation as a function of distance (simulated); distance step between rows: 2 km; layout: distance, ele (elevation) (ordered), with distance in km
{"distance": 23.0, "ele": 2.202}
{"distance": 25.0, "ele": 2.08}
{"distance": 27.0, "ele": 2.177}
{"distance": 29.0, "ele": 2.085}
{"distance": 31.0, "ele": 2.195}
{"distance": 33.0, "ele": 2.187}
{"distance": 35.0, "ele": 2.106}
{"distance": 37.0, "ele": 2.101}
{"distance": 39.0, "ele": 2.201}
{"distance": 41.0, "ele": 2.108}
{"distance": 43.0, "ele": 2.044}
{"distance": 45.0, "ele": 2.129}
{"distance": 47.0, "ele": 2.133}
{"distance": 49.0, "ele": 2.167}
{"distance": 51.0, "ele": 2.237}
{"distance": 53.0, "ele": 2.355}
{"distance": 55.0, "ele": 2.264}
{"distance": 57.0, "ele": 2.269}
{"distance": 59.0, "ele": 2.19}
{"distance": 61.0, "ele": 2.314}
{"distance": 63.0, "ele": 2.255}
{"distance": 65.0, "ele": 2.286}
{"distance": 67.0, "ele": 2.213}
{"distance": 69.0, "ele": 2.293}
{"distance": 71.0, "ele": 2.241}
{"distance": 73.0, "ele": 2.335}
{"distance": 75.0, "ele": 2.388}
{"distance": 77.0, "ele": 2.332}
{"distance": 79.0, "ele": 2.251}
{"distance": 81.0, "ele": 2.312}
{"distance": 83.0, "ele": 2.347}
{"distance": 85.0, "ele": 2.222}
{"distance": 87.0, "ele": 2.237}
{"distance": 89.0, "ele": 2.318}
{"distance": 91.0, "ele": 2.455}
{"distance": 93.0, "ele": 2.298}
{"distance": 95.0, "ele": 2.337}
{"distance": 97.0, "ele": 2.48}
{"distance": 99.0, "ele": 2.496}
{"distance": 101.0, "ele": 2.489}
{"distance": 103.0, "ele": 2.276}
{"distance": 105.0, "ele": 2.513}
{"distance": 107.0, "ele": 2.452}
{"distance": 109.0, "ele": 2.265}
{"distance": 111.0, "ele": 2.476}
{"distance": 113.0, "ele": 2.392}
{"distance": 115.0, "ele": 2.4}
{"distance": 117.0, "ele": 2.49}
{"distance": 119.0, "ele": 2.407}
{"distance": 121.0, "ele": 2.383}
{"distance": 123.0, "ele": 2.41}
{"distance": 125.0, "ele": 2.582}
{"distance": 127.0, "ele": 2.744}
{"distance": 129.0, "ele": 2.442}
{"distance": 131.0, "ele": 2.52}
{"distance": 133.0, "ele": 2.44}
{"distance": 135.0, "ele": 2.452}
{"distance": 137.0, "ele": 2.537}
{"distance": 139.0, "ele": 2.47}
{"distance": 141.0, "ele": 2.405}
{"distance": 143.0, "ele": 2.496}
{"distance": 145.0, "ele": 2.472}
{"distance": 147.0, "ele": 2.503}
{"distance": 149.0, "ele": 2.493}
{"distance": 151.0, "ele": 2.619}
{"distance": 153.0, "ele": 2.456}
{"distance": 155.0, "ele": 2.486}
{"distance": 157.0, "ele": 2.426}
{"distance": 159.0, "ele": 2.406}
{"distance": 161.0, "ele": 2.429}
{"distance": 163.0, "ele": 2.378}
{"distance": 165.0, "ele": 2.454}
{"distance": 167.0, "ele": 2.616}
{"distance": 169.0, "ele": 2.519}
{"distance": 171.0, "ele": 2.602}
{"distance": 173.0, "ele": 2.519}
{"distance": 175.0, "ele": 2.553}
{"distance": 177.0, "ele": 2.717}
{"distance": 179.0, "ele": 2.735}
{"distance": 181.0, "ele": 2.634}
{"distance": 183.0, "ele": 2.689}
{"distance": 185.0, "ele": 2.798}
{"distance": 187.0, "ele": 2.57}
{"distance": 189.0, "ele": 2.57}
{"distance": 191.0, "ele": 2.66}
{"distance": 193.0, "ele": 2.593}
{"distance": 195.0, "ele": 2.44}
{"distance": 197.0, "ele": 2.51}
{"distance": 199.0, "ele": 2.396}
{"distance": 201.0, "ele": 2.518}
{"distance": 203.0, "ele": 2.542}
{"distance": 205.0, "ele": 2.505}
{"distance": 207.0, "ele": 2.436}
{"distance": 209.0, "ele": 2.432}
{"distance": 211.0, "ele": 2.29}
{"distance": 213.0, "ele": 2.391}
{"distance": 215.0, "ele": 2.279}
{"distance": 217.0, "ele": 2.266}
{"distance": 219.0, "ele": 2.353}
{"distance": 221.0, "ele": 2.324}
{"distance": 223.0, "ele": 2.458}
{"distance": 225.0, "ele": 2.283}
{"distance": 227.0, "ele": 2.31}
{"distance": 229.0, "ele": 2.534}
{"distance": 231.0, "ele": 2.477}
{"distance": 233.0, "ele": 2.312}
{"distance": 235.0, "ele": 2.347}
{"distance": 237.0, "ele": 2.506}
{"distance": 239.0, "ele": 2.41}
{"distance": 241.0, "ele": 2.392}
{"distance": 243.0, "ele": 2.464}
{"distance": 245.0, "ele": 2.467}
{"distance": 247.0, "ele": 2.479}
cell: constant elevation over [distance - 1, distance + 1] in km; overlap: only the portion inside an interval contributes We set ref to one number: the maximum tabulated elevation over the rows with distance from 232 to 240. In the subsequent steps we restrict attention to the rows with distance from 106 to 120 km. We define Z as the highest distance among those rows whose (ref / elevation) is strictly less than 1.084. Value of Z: 119.0 km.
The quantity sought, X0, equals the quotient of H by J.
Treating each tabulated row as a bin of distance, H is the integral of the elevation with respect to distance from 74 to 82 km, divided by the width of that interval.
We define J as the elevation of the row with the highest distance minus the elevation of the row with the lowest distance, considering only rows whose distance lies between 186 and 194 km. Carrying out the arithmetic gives 101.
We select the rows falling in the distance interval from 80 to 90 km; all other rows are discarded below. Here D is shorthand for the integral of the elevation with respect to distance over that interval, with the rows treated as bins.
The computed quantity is 22.9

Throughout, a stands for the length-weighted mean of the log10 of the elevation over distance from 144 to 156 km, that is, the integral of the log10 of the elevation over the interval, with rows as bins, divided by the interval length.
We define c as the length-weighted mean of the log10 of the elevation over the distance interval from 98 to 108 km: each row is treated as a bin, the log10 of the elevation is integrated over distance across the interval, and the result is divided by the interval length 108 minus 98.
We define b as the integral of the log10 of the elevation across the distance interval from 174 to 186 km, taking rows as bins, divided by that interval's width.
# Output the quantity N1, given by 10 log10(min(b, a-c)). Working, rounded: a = 0.399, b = 0.43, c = 0.39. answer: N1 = -20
